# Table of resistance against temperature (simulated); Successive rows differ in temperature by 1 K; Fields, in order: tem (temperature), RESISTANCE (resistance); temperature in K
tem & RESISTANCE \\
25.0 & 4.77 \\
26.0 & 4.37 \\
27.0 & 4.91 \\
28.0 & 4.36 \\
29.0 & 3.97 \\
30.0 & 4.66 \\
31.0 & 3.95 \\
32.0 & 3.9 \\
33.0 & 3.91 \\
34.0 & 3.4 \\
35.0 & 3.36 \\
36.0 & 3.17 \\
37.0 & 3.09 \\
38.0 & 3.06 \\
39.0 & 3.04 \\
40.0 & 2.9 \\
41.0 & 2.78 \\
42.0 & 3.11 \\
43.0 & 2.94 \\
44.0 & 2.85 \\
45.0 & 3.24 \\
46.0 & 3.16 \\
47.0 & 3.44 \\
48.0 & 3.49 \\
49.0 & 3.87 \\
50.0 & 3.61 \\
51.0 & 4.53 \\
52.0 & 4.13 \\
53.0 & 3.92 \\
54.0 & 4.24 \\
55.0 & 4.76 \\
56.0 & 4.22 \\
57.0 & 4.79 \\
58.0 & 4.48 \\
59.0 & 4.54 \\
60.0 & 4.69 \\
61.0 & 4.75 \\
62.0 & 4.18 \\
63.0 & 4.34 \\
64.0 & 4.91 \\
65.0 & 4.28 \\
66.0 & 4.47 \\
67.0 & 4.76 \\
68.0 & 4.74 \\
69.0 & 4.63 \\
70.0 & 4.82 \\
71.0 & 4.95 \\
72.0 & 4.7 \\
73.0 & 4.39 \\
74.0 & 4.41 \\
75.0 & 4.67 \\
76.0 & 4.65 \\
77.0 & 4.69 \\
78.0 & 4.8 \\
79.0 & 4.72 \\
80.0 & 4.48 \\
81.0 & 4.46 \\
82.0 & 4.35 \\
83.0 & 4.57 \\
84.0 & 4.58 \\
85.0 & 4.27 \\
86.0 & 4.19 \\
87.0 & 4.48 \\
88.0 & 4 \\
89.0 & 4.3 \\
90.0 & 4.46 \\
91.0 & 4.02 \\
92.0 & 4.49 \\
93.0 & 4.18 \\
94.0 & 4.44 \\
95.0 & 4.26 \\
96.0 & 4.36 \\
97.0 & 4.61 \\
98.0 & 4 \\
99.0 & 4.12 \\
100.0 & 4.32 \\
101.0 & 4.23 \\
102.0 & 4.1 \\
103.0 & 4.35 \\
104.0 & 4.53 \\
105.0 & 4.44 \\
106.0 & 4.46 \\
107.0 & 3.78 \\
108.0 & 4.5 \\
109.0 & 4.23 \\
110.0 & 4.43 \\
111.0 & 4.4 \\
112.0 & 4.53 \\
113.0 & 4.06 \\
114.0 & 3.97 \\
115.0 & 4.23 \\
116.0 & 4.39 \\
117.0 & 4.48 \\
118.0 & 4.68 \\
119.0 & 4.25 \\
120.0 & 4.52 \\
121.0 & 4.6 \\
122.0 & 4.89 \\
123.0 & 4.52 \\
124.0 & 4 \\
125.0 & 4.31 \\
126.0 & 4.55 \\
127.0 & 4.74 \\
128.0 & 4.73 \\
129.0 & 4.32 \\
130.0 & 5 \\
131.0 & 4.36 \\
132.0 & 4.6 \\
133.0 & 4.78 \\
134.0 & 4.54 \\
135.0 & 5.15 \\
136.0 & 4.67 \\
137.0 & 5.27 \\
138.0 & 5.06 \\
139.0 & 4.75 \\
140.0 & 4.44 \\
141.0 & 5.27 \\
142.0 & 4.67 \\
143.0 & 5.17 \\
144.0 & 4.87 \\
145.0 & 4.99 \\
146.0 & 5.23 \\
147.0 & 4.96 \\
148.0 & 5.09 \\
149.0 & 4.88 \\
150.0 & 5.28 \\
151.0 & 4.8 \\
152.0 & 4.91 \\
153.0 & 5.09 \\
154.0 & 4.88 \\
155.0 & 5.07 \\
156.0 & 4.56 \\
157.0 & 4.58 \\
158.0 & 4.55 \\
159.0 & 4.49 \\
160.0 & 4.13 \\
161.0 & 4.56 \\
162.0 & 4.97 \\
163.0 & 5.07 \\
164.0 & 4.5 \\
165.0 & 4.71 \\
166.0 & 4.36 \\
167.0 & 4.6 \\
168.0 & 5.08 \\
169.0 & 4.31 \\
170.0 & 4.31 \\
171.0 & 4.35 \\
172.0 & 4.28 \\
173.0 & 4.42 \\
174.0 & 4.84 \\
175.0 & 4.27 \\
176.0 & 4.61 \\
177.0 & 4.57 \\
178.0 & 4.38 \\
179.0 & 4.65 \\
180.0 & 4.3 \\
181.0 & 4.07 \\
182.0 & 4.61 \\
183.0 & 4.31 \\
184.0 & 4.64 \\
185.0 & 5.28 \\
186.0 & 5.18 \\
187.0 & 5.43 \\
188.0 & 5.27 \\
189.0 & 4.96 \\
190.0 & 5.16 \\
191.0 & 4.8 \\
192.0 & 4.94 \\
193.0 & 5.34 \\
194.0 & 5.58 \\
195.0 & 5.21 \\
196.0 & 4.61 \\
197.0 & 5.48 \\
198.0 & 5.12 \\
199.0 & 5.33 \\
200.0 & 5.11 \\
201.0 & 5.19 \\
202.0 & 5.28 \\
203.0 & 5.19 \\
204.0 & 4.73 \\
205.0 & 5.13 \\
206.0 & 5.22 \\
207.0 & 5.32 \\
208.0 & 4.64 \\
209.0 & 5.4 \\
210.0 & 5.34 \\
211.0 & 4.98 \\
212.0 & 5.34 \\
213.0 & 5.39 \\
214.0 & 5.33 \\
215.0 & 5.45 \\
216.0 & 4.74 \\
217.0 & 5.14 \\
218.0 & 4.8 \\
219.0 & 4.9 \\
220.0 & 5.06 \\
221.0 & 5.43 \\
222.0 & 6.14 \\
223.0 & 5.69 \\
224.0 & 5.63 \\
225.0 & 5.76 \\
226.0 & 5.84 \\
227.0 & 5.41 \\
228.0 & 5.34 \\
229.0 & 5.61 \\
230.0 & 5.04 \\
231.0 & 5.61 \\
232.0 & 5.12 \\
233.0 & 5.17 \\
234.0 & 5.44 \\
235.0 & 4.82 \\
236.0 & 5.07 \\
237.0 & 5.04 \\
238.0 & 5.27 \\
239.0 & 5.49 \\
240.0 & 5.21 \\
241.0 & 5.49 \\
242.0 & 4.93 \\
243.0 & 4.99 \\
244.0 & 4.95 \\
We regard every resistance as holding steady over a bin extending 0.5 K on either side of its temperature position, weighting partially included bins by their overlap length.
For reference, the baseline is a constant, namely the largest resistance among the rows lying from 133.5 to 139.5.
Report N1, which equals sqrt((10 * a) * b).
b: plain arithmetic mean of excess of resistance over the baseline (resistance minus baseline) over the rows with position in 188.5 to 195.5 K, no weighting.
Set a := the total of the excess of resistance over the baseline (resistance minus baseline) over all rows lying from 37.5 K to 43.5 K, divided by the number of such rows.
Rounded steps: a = -2.3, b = -0.1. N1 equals 1.7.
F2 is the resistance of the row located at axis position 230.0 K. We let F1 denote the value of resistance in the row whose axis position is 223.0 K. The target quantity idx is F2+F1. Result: 10.7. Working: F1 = 5.69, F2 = 5.04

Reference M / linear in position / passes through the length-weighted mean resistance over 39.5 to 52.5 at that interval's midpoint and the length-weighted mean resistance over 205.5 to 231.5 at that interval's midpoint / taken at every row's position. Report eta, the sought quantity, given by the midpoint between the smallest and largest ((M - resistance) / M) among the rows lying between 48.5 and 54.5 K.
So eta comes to -0.18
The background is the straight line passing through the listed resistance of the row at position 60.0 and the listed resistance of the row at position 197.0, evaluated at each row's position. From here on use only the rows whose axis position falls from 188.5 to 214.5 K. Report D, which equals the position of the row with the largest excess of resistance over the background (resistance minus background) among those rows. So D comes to 194.0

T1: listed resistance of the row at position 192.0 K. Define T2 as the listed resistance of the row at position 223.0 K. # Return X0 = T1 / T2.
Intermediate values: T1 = 4.94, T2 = 5.69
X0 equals 0.9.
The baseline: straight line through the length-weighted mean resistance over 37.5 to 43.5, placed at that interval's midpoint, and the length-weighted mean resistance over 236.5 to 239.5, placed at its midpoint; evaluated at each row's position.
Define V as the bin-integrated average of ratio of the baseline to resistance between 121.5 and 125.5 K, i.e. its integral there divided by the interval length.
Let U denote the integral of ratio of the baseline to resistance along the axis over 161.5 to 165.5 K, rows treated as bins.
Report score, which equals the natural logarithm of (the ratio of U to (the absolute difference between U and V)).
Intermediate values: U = 3.7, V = 0.89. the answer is 0.279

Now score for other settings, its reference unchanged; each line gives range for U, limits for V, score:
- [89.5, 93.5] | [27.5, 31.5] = 0.226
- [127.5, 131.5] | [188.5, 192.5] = 0.317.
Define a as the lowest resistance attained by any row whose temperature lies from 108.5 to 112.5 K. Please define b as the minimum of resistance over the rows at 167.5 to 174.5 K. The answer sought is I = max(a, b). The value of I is 4.3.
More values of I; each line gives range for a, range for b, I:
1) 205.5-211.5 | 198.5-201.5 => 5.1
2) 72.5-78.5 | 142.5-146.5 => 4.9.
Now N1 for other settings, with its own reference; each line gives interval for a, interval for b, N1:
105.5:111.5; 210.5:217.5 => 0.8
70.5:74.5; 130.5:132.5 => 2.3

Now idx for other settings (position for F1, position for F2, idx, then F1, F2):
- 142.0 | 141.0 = 9.9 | 4.67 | 5.27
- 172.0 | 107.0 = 8.1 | 4.28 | 3.78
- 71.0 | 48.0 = 8.4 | 4.95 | 3.49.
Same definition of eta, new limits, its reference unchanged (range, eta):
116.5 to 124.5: -0.05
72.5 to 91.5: -0.16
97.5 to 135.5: -0.05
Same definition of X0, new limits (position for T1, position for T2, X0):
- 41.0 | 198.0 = 0.5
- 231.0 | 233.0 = 1.1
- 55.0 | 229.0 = 0.8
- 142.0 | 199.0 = 0.9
